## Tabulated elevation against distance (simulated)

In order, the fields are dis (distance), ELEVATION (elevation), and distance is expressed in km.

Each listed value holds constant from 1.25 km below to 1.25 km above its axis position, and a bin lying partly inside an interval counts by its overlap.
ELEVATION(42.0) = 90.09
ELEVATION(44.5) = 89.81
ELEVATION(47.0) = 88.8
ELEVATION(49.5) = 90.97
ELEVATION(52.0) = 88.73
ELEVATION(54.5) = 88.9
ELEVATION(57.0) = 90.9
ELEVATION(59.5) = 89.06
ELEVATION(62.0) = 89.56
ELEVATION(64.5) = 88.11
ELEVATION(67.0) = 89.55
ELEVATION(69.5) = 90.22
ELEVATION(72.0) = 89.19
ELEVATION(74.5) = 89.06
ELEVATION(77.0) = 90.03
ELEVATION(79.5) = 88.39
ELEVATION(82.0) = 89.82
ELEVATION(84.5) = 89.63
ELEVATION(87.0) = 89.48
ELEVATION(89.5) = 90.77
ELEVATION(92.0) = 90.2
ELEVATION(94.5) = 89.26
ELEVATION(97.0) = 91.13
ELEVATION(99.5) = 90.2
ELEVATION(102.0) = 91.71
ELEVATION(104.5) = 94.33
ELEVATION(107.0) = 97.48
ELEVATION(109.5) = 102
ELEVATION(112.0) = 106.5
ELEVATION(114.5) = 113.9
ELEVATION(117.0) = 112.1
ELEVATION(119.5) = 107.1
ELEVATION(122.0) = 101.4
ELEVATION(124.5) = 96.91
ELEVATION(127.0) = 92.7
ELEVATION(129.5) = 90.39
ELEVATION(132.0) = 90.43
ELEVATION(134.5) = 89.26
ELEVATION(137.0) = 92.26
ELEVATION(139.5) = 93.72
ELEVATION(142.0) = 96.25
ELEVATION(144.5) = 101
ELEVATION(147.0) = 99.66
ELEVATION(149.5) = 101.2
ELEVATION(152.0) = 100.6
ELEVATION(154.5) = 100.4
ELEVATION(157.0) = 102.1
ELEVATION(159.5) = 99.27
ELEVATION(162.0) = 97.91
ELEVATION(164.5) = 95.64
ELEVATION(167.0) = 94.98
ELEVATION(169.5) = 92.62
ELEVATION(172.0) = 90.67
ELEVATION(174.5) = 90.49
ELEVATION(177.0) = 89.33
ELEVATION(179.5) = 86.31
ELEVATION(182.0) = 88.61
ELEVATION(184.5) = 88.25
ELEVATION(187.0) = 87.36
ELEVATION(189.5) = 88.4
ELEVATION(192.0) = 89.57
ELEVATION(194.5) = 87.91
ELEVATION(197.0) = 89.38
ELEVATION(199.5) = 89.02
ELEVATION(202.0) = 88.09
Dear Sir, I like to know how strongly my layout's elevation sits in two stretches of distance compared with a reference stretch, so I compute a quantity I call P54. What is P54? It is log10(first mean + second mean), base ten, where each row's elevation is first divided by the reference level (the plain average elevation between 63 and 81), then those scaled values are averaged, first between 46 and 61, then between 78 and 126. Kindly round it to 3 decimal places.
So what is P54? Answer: 0.319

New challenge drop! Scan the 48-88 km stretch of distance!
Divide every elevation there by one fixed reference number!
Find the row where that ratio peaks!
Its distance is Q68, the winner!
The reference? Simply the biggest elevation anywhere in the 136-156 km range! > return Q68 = 49.5 km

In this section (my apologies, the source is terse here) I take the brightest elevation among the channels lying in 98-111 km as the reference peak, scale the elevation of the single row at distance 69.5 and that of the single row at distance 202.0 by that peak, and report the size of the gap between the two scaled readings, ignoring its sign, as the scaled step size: 0.021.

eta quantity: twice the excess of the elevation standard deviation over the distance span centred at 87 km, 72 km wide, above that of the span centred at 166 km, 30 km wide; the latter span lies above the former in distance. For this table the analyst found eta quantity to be 5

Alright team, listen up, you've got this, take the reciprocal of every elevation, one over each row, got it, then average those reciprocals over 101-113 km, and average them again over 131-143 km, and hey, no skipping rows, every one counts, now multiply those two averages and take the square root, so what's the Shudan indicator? 0.0105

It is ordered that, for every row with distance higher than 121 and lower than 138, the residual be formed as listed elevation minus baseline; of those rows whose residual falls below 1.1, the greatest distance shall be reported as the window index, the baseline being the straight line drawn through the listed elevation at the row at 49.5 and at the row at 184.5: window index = 134.5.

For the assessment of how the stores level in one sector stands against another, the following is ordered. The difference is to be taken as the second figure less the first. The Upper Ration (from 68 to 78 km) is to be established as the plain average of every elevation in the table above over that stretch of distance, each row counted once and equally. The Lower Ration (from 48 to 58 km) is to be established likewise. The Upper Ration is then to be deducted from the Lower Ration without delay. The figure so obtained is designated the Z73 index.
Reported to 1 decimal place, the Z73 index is 0.2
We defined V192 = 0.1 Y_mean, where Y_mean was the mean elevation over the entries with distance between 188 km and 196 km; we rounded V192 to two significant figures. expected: 8.9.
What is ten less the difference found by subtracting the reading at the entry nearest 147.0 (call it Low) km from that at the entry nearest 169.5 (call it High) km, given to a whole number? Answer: 17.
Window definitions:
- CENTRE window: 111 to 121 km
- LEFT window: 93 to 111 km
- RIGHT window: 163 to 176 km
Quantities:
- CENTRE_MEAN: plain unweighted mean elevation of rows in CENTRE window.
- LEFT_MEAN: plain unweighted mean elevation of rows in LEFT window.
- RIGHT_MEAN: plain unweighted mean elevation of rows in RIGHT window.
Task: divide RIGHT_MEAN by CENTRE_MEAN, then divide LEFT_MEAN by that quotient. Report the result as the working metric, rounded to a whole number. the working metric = 111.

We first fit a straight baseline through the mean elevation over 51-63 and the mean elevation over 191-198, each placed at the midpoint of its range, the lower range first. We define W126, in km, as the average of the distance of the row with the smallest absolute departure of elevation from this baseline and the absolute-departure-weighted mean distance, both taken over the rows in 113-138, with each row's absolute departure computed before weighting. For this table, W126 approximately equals 127.0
